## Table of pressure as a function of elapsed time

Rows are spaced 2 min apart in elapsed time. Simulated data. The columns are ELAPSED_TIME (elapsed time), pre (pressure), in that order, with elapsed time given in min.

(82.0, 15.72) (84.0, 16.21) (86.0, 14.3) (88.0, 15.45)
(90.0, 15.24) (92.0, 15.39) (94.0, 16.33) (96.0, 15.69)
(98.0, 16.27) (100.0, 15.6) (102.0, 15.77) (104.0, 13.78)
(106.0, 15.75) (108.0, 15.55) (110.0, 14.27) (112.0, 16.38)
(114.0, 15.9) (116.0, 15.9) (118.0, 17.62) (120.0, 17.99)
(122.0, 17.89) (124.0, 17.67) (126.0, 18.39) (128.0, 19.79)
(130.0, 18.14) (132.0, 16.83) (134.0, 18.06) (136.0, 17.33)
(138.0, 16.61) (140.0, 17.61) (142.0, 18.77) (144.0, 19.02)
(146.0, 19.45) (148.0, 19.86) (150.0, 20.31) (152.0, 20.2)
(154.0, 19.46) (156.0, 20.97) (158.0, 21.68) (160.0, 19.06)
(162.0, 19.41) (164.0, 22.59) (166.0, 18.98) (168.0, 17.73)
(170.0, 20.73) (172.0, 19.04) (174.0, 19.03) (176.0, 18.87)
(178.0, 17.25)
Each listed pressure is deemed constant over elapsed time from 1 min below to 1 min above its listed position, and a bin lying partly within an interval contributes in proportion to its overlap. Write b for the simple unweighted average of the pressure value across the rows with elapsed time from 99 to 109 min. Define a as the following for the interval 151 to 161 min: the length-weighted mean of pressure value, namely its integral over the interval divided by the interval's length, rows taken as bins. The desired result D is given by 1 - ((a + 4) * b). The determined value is -370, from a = 20.3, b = 15.3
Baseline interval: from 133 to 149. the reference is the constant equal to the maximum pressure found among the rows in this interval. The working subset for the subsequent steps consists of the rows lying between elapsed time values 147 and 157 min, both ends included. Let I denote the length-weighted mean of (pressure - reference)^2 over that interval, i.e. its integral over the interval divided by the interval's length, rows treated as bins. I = 0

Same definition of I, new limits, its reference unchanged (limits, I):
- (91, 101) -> 16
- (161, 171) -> 3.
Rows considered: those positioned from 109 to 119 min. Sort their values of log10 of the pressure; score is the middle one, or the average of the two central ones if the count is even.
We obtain 1.20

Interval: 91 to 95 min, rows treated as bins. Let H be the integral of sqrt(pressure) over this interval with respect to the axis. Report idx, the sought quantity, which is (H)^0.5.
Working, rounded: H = 15.9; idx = 3.99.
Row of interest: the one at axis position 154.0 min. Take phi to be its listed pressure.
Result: 19.46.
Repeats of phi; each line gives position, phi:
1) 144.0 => 19.02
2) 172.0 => 19.04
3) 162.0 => 19.41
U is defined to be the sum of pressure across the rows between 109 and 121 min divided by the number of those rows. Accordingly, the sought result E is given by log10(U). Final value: 1.213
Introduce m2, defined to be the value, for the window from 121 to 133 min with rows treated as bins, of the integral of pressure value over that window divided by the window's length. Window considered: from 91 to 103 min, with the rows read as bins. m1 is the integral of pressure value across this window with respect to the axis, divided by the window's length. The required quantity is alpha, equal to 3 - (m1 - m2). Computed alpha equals 5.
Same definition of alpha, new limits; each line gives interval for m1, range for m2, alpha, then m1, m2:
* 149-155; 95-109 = -2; 20.0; 15.5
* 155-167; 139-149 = 1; 20.4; 18.9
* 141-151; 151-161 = 4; 19.5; 20.3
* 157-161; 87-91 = -2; 20.4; 15.3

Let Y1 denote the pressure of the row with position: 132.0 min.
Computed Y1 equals 16.83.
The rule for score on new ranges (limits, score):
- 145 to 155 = 1.30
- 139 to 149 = 1.28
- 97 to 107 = 1.20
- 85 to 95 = 1.19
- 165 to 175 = 1.28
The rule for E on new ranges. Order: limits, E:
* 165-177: 1.280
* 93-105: 1.192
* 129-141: 1.241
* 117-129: 1.261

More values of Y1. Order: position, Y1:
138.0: 16.61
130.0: 18.14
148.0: 19.86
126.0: 18.39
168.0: 17.73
